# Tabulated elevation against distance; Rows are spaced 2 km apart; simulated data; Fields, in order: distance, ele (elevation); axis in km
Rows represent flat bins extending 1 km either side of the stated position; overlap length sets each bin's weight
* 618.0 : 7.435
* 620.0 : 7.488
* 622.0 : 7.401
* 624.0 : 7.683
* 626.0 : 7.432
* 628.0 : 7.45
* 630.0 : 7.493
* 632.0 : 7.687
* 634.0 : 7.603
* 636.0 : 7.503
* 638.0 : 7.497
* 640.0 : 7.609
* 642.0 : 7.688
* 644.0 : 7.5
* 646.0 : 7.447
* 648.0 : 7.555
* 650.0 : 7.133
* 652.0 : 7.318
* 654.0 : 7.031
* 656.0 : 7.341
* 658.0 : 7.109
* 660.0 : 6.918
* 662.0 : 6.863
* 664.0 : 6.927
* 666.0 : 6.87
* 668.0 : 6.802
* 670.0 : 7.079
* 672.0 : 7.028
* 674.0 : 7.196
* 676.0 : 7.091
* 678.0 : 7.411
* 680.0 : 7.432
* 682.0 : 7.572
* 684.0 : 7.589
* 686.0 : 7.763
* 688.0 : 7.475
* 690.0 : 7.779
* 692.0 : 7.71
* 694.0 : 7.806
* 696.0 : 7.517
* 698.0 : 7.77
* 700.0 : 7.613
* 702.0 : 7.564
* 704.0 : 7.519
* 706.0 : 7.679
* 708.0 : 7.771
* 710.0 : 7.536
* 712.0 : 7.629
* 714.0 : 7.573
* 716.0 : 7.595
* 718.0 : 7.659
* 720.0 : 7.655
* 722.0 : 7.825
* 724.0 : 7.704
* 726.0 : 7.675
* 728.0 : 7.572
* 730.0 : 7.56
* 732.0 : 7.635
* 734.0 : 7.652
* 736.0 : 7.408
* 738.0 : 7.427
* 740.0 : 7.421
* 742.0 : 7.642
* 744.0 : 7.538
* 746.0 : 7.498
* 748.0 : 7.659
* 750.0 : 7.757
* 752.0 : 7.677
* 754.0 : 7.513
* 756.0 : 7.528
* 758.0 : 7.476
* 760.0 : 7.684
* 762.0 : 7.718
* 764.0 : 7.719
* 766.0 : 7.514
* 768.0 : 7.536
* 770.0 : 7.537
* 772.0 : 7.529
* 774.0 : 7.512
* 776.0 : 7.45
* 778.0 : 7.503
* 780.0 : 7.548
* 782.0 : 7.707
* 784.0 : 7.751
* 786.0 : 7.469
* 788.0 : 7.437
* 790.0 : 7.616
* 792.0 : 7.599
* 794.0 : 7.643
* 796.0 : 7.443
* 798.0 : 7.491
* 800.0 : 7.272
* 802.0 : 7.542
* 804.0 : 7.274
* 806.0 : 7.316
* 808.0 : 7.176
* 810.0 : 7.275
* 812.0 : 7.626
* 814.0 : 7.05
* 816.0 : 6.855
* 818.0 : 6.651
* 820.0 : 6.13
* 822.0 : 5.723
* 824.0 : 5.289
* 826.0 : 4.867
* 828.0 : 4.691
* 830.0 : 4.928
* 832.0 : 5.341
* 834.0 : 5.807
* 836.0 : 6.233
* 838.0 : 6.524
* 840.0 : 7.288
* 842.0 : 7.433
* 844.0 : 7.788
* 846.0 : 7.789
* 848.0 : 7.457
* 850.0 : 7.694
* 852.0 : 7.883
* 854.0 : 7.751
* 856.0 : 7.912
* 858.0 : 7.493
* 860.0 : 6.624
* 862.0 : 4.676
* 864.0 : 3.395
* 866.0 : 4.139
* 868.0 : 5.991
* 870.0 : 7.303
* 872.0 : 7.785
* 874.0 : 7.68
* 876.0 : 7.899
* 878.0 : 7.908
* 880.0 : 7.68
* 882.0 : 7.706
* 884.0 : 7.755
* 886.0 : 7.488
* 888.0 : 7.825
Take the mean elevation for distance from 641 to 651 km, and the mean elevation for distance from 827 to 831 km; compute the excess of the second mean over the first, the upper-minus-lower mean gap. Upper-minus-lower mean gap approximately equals -2.7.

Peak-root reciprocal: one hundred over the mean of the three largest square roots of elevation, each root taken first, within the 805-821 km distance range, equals 36.7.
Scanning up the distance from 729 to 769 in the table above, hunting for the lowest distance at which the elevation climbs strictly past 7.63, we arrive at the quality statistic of 732.0 km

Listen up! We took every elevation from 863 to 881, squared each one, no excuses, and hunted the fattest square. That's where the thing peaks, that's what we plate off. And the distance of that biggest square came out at 878.0 km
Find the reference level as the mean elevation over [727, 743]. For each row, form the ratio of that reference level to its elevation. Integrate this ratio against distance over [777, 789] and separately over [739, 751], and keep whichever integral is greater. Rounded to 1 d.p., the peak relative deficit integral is 12.0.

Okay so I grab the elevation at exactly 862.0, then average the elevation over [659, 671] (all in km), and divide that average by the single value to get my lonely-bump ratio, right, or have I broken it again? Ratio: 1.48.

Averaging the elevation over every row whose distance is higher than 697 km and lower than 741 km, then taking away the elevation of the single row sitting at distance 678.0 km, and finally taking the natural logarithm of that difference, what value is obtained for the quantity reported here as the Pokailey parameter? -1.6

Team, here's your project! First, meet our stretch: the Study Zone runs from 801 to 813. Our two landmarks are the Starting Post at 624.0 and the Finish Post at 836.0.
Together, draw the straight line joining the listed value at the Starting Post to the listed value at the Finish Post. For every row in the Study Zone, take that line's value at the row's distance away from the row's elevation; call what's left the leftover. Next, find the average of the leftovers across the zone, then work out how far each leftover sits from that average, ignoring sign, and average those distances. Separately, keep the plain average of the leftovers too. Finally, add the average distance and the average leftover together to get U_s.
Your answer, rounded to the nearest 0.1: 1.1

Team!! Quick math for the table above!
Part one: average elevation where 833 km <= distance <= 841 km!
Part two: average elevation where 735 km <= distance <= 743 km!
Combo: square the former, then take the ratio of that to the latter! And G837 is 5.6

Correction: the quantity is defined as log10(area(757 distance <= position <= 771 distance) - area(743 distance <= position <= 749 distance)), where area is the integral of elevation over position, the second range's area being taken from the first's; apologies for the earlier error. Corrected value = 1.8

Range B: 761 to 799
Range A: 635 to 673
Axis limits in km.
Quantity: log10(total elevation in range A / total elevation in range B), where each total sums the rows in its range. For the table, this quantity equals -0.02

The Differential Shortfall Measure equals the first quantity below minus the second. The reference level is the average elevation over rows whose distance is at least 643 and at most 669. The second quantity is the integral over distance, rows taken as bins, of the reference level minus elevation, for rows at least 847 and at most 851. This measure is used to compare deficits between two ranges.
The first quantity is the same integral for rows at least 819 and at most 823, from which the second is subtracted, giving 7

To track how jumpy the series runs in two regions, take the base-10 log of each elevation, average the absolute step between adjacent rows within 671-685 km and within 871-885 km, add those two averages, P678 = 0.014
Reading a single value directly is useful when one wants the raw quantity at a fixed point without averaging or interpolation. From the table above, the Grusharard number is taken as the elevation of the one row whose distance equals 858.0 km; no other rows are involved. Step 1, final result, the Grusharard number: 7.493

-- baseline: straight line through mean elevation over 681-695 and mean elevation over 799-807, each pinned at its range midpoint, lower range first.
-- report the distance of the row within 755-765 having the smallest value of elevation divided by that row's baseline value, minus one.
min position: 758.0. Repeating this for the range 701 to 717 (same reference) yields 704.0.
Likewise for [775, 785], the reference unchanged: 776.0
